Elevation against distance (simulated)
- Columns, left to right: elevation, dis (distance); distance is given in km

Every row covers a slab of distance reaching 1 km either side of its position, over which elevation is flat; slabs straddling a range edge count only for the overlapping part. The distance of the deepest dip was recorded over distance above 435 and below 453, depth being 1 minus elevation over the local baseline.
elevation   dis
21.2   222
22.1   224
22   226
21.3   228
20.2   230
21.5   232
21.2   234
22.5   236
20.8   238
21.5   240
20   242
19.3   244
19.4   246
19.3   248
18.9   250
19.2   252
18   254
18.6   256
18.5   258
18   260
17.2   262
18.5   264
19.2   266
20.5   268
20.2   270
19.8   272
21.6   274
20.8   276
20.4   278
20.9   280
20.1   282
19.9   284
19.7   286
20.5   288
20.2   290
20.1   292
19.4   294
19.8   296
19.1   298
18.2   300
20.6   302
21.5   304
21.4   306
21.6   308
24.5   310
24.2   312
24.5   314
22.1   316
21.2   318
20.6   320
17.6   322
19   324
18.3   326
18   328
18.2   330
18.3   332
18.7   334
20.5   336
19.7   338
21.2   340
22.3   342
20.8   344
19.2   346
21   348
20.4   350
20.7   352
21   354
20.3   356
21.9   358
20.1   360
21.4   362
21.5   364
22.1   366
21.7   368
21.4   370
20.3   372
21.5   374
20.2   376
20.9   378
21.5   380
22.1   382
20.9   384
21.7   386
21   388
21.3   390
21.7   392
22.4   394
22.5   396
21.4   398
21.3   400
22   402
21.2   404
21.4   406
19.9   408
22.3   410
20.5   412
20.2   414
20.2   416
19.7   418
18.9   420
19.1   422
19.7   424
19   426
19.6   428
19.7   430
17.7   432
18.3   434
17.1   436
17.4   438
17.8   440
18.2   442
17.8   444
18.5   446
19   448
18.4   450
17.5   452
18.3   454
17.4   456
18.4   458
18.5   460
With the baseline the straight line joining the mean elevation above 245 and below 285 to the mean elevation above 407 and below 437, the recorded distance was 436 km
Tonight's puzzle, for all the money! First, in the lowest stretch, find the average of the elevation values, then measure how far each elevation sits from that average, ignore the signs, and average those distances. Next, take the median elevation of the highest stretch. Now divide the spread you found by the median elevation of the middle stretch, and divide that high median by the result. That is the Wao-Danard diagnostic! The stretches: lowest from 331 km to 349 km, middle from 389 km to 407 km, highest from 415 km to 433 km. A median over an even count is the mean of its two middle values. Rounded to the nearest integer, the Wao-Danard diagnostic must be 389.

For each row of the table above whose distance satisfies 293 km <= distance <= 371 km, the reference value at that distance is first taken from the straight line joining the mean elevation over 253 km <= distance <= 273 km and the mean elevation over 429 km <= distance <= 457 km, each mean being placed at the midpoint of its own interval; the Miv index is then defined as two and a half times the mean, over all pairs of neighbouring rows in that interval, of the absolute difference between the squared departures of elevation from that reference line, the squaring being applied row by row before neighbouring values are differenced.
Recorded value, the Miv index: 10.5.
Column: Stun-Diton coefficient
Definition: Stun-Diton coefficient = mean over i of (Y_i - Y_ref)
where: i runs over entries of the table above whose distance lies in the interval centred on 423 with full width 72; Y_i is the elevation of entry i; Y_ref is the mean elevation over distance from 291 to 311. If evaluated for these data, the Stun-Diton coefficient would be -1.0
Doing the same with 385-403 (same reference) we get 1.1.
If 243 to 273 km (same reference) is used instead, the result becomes -1.6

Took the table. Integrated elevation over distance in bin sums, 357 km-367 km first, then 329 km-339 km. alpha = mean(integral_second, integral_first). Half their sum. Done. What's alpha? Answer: 202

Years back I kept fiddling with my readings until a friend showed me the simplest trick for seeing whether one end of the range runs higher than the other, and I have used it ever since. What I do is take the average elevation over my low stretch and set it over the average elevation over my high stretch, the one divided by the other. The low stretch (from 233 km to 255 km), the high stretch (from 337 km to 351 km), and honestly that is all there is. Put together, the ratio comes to 0.97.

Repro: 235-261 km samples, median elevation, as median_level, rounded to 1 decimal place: 19.3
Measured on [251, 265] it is 18.5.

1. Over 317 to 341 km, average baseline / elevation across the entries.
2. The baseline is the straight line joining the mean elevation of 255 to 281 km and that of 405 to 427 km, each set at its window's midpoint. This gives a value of 1.03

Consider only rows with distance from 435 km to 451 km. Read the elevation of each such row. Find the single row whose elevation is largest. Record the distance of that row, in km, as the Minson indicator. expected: 448 km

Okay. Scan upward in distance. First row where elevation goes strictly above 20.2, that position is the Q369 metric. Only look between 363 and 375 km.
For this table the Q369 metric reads 364 km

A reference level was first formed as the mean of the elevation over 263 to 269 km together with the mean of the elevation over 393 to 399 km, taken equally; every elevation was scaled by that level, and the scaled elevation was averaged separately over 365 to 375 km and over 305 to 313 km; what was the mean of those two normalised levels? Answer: 1.07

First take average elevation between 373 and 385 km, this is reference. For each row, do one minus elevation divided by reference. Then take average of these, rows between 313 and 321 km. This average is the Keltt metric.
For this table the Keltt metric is -0.04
